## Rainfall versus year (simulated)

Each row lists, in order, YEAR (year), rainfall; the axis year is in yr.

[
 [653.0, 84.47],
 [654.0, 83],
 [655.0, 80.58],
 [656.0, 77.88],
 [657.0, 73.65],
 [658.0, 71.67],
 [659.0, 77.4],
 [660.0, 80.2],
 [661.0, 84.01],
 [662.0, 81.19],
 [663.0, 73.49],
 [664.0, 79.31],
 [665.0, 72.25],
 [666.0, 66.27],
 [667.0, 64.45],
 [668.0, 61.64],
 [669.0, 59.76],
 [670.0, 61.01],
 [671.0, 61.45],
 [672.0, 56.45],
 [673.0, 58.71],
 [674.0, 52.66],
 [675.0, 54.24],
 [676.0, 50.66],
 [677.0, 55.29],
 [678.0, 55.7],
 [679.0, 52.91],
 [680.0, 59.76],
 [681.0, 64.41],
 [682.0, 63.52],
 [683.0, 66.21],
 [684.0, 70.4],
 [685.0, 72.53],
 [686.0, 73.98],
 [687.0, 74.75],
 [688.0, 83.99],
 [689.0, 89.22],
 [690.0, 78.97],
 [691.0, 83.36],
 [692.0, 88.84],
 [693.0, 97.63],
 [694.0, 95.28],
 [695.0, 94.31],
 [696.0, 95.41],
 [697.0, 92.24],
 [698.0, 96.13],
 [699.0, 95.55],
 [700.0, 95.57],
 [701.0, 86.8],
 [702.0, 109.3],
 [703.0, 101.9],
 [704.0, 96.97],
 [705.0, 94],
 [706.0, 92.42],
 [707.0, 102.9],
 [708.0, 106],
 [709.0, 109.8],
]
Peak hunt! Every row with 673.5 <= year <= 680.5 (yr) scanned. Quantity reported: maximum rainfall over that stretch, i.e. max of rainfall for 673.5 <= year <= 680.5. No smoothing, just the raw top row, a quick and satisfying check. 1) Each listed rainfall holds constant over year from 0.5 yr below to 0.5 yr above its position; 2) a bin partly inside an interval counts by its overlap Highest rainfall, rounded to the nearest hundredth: 59.76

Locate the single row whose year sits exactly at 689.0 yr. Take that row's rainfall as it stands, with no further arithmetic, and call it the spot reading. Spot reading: 89.22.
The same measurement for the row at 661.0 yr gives 84.01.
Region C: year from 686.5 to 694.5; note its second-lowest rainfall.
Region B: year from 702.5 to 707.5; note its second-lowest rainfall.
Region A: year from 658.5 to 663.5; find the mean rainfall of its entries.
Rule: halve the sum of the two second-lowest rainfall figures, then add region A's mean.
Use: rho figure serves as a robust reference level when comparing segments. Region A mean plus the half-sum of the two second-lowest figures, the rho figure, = 166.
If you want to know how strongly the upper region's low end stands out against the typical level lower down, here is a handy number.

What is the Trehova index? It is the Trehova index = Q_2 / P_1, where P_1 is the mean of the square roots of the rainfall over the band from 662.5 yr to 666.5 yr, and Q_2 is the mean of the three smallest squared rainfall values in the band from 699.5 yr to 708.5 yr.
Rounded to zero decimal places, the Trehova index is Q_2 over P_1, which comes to 974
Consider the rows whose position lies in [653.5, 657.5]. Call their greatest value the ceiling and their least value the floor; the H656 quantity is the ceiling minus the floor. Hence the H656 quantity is 9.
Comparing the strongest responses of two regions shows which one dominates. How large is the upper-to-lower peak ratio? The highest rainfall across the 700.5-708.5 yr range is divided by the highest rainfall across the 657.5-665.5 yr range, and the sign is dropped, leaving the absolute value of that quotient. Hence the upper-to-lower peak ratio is 1.3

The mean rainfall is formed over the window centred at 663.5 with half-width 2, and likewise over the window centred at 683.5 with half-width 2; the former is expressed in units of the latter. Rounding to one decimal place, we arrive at 1.1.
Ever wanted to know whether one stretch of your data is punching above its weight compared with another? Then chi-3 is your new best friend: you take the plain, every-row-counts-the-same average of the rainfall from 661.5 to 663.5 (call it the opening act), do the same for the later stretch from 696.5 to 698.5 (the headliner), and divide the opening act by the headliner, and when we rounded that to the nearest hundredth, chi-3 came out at 0.82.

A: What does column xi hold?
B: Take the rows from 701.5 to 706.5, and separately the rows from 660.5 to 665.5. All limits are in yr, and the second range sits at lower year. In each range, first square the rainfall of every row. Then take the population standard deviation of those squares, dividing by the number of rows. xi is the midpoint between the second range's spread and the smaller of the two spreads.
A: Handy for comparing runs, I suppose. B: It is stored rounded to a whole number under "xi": 701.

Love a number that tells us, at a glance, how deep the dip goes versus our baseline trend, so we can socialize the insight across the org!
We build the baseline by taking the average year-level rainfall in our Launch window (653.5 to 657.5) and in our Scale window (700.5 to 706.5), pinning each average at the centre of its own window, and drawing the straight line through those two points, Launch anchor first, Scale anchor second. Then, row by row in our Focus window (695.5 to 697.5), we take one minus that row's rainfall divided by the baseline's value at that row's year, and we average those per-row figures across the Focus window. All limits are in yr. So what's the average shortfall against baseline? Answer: 0.00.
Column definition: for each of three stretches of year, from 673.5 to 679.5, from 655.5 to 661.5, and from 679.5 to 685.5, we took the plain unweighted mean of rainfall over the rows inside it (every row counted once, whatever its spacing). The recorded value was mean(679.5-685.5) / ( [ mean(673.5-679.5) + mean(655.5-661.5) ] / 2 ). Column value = 1.01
